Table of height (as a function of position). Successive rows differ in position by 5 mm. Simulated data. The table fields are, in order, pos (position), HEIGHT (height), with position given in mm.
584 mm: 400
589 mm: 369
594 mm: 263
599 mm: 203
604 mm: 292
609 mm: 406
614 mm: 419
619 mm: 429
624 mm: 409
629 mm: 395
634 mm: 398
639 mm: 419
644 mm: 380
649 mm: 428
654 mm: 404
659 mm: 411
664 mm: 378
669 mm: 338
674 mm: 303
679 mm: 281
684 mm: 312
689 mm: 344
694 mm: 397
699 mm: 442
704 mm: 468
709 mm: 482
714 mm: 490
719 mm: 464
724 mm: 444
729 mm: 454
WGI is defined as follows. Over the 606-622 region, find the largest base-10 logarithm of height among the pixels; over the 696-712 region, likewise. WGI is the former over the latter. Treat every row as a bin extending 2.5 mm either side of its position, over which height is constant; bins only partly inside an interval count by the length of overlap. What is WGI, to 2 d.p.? 0.98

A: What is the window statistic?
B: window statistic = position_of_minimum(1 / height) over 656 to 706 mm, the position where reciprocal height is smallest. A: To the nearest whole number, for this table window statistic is 704 mm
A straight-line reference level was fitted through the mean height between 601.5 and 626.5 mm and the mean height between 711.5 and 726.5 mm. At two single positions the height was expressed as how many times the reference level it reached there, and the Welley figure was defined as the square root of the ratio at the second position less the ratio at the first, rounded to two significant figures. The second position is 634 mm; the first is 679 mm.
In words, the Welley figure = 0.58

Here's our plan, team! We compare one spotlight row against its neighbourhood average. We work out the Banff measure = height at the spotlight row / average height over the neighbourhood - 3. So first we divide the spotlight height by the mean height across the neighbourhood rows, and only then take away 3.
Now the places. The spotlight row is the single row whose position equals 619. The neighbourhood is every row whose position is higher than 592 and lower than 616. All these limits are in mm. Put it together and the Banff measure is -1.64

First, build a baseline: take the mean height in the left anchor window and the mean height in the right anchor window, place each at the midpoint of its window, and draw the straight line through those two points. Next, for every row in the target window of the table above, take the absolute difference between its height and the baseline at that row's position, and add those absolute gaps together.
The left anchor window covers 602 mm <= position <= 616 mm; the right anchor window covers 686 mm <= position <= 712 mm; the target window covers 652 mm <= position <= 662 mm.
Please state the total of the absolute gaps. 13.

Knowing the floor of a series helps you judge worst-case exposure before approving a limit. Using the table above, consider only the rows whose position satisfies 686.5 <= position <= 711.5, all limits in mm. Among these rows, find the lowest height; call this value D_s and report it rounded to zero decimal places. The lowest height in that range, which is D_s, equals 344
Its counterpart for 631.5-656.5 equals 380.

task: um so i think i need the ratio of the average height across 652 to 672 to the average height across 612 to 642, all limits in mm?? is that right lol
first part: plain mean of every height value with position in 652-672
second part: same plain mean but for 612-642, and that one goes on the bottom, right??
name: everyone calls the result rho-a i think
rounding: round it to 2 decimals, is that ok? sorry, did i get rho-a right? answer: 0.93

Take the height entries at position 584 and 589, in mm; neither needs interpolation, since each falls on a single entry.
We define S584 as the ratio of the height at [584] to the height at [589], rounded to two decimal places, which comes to 1.08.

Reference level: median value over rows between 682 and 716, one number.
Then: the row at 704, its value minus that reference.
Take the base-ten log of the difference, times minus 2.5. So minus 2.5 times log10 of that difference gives -3.54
